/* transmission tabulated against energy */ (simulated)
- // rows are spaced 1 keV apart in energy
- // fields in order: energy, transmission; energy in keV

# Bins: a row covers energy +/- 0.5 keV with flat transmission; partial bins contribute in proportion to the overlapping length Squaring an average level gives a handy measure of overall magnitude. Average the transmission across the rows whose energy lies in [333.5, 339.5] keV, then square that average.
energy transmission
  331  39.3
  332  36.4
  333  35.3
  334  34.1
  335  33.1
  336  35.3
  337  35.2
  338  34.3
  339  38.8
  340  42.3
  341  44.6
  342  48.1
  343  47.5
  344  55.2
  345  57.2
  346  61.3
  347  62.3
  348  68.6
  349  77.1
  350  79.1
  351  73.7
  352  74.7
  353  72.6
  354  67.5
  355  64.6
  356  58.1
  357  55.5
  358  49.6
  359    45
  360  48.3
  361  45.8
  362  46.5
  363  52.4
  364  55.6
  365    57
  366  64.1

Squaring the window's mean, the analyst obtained 1234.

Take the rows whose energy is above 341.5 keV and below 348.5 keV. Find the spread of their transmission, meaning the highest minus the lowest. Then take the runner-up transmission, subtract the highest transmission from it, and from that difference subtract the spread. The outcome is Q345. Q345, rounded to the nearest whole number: -27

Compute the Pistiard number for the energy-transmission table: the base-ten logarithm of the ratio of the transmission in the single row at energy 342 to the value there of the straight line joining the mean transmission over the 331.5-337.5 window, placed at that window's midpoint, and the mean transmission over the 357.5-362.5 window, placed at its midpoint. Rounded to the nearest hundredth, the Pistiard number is 0.10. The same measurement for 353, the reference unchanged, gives 0.22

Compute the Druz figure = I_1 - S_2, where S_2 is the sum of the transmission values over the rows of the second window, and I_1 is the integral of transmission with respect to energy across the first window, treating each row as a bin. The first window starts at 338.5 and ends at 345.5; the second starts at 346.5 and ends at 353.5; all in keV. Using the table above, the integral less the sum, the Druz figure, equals -174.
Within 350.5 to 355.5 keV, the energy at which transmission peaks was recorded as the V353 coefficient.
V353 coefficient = 352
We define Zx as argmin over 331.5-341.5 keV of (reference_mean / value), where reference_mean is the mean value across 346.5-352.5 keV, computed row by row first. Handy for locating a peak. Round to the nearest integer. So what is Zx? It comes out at 341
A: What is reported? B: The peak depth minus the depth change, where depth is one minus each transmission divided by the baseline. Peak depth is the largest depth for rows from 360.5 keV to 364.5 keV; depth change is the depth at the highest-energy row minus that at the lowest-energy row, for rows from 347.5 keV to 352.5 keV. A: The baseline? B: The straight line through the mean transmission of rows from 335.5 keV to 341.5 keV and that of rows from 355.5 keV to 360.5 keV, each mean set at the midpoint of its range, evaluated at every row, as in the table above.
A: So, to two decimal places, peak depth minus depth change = 0.18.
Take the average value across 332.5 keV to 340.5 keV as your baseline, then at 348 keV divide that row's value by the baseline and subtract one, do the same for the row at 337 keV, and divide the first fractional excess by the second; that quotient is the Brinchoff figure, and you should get -38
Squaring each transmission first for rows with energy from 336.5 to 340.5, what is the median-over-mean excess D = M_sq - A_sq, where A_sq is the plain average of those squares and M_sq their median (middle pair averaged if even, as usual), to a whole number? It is -55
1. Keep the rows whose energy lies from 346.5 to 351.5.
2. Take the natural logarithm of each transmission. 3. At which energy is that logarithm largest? 350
